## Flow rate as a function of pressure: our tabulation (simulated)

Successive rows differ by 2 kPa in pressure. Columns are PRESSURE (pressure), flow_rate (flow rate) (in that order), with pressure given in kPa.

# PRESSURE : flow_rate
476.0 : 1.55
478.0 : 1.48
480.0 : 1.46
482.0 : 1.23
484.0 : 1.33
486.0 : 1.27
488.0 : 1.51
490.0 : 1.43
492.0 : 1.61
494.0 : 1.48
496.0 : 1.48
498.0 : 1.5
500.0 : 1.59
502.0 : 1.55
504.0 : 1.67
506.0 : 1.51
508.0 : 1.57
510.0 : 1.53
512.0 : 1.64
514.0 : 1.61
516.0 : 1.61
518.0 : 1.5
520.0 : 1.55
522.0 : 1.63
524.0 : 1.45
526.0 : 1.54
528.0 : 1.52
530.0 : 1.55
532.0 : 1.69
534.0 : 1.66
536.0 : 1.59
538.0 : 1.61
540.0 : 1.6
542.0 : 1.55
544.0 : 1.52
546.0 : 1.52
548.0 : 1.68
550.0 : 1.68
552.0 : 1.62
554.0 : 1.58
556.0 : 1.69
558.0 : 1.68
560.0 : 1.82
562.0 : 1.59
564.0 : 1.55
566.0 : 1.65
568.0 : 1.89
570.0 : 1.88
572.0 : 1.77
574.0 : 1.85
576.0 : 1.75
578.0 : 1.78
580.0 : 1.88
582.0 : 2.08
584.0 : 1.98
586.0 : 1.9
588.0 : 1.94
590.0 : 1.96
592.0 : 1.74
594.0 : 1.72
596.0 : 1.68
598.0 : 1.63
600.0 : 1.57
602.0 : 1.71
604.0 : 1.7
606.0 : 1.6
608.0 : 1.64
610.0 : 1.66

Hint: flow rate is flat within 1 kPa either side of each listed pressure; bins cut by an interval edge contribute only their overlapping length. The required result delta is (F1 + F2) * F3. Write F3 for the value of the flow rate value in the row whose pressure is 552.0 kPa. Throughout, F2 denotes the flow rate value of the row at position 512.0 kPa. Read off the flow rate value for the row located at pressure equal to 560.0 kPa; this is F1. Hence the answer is 5.6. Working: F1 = 1.82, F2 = 1.64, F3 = 1.62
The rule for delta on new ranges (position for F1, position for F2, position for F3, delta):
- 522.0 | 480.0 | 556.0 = 5.2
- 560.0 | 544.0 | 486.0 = 4.2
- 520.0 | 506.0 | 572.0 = 5.4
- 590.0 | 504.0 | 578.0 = 6.5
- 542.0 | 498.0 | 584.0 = 6.0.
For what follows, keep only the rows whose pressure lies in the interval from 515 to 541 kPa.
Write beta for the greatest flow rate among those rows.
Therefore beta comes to 1.69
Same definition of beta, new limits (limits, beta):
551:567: 1.82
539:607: 2.08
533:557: 1.69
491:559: 1.69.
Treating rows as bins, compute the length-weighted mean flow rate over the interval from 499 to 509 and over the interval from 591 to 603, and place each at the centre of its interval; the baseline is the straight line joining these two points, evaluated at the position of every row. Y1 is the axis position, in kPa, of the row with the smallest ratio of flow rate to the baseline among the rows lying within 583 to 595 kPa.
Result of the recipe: 594.0 kPa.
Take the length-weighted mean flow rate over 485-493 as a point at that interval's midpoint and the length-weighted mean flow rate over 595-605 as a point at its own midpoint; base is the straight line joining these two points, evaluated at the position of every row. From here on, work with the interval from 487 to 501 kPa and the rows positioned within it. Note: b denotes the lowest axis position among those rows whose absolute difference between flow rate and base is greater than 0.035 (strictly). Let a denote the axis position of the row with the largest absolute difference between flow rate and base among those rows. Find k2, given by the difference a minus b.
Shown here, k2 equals 4 kPa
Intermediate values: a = 492.0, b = 488.0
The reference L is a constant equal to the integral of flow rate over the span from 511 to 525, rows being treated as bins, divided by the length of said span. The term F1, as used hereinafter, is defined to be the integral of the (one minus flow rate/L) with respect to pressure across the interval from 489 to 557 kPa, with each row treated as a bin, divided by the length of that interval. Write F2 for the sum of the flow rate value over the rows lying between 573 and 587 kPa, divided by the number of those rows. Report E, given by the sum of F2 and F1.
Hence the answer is 1.89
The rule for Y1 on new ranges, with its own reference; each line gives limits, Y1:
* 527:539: 528.0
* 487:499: 490.0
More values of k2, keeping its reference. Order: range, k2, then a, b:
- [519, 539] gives 12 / 532.0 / 520.0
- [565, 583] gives 16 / 582.0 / 566.0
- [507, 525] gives 4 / 512.0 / 508.0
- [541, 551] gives 4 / 548.0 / 544.0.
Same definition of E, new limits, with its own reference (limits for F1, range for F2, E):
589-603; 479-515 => 1.41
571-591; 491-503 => 1.33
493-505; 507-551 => 1.60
